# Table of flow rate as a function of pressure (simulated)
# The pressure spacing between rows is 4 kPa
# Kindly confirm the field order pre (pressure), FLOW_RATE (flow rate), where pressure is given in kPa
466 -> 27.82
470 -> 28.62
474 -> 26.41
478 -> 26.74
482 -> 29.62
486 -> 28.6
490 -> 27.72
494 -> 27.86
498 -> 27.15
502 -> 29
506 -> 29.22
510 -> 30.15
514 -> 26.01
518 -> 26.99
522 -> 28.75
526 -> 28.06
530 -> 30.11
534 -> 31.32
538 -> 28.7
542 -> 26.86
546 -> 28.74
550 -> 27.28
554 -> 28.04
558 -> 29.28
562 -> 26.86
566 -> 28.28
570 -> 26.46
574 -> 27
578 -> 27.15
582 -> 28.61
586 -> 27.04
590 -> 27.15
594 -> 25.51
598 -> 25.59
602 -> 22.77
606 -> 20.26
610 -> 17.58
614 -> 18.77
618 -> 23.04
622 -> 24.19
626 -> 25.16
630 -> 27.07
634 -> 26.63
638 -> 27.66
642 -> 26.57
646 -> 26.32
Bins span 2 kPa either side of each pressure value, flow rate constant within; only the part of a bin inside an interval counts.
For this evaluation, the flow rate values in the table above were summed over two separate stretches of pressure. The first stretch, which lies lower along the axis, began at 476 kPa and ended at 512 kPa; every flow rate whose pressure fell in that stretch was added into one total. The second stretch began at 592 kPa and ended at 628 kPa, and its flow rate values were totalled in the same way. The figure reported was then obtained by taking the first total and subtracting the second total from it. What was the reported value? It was 53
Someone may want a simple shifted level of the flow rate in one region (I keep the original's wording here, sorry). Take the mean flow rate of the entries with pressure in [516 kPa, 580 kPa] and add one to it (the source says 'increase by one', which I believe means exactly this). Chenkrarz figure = 29.1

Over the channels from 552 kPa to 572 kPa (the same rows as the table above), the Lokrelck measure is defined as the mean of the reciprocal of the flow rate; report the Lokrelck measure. 0.0360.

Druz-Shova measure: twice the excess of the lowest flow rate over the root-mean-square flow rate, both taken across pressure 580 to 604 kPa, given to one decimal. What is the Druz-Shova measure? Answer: -6.8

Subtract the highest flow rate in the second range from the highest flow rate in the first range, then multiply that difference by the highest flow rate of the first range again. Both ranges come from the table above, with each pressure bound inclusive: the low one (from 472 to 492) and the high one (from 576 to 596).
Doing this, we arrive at 30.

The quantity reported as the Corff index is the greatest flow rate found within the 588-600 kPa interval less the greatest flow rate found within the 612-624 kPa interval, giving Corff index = 3.0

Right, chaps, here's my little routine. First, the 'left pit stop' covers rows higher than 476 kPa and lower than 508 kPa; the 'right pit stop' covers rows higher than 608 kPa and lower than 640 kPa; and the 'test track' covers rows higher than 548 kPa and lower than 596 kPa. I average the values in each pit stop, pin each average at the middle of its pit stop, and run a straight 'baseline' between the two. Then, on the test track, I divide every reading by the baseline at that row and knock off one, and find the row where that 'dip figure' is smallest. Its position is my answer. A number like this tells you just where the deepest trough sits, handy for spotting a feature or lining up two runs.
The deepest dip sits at 594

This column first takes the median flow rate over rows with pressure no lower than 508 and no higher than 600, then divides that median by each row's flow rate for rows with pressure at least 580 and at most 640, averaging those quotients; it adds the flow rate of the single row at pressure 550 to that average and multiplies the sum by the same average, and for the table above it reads 32.3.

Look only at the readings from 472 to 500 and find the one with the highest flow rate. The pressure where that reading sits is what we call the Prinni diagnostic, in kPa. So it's 482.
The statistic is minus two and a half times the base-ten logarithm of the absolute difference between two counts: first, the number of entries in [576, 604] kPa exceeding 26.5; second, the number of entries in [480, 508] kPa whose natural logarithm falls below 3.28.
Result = -1.5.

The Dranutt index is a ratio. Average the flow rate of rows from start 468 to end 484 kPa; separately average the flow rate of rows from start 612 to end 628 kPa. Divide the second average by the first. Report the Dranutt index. 0.82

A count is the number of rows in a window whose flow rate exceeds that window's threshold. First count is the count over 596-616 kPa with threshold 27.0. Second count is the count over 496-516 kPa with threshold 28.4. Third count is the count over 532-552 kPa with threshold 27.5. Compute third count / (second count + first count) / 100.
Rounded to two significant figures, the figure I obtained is 0.010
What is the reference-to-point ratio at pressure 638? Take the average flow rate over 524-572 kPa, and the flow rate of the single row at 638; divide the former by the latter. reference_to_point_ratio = 1.02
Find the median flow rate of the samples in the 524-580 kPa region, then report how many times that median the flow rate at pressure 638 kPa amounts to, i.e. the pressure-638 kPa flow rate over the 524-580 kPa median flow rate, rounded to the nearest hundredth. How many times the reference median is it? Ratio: 0.99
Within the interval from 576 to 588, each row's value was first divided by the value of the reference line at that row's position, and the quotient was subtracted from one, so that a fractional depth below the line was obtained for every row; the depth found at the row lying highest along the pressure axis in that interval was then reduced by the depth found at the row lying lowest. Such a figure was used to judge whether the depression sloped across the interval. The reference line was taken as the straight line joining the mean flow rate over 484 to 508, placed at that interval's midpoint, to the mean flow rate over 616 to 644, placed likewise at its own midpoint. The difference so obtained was 0.00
